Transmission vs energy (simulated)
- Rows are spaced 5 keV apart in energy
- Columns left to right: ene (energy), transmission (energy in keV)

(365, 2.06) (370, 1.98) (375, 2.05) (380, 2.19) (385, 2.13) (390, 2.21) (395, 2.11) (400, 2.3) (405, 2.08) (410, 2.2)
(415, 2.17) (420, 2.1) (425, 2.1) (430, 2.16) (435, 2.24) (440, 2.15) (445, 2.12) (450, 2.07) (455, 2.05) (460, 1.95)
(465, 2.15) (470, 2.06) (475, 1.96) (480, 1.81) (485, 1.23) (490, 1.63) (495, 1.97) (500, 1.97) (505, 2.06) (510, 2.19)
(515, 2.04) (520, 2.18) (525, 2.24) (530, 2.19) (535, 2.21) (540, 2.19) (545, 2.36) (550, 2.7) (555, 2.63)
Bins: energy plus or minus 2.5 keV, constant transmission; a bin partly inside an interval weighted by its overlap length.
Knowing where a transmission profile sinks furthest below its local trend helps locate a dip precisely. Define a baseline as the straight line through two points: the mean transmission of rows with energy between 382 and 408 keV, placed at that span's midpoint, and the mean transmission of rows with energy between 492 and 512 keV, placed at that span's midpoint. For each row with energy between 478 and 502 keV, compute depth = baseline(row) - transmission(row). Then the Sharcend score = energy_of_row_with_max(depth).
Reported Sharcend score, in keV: 485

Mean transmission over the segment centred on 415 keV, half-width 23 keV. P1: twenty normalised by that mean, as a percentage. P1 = 925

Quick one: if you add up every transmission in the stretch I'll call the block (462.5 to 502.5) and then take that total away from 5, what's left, -9.8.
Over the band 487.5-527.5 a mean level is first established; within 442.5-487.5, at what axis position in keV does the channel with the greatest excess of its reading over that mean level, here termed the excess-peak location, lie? 465 keV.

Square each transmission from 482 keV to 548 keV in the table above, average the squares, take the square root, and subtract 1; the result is 1.06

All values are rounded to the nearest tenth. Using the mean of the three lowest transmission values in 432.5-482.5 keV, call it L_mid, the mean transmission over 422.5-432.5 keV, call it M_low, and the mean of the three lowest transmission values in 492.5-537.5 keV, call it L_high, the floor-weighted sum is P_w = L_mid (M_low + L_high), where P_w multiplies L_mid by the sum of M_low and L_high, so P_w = 7.9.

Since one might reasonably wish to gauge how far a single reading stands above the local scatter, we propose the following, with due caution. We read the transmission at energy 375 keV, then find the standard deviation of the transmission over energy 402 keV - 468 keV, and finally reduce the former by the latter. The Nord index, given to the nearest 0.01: 1.98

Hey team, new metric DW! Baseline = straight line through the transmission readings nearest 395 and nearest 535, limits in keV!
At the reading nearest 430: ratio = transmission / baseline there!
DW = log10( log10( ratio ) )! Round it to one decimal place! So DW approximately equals -2.3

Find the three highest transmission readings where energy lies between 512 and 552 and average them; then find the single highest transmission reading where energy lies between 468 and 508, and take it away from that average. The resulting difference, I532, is 0.37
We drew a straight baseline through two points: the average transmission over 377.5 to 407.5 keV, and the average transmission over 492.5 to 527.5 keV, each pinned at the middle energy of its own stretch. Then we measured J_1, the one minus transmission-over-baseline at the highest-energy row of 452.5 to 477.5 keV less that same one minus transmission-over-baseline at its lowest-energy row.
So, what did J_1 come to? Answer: 0.04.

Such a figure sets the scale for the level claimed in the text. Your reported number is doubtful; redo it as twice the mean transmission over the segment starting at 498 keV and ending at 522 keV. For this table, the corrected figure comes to 4.18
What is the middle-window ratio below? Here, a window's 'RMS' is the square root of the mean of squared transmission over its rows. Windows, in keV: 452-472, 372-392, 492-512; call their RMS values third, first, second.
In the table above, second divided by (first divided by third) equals 1.96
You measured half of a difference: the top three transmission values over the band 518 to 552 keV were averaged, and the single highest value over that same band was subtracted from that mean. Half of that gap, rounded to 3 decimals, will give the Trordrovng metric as -0.133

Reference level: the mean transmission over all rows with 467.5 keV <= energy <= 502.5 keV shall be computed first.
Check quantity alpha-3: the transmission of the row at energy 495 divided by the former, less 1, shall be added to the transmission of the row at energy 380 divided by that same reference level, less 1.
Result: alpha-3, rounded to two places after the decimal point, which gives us 0.31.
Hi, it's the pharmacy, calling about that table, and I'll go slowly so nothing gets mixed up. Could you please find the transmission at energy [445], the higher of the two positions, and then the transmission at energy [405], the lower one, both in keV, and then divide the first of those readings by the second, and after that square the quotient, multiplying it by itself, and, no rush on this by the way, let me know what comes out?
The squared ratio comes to 1.04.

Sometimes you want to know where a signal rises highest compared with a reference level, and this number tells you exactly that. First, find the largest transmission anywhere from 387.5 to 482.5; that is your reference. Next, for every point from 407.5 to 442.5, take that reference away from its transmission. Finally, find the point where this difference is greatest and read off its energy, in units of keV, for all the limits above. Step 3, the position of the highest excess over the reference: 435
